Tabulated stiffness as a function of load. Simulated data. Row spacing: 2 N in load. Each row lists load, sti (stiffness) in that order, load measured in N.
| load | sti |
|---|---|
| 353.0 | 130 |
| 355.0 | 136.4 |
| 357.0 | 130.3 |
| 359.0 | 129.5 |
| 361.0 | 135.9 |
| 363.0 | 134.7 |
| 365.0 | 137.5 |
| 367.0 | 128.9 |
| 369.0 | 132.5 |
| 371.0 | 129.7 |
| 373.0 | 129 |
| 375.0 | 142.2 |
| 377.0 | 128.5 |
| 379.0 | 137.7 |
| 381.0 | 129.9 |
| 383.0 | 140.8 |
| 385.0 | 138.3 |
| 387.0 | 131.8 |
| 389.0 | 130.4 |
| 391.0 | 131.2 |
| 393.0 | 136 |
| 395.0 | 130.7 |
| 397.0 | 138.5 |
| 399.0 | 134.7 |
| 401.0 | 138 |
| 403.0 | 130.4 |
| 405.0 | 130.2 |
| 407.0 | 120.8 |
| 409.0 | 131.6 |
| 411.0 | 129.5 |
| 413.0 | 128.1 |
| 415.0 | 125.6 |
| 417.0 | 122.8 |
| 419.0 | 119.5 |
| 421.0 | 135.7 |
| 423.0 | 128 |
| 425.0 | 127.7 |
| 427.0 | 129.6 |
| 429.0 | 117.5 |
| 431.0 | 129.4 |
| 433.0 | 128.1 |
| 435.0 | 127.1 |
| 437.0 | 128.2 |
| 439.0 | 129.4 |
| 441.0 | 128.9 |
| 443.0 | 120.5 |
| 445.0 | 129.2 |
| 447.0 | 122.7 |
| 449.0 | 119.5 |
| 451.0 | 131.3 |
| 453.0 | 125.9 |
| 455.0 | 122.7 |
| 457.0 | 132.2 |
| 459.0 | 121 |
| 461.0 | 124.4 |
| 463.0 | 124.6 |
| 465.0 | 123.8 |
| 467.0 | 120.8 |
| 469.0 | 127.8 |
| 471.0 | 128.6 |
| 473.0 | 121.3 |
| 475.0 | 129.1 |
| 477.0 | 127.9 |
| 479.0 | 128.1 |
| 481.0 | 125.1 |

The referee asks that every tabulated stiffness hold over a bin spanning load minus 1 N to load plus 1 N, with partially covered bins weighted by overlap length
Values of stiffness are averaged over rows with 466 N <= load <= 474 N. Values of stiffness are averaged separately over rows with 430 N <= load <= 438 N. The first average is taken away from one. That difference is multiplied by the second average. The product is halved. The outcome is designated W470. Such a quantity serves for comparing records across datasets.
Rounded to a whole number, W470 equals -7924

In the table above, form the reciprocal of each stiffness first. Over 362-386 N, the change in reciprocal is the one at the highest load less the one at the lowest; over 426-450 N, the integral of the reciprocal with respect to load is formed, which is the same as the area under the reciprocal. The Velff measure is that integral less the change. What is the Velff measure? 0.191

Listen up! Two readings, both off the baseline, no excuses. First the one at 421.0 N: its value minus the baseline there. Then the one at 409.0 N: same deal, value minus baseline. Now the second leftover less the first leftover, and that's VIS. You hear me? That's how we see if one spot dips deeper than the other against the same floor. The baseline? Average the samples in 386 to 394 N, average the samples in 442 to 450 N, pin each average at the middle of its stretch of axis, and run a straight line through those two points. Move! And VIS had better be -6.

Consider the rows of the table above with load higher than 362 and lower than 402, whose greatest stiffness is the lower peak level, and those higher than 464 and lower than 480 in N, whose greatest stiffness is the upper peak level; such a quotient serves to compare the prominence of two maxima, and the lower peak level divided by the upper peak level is 1.101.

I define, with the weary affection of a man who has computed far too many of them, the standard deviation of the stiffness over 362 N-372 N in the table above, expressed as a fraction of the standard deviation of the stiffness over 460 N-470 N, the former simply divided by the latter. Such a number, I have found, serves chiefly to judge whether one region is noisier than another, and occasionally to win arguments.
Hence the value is 1.4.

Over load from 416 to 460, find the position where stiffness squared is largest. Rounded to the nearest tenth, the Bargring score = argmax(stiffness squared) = 421.0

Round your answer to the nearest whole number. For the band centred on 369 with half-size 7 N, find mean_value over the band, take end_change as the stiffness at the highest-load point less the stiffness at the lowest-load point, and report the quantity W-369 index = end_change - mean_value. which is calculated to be -126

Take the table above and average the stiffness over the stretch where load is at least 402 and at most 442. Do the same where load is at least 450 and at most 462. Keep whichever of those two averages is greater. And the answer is 127.4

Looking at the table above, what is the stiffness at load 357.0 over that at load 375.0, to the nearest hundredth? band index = 0.92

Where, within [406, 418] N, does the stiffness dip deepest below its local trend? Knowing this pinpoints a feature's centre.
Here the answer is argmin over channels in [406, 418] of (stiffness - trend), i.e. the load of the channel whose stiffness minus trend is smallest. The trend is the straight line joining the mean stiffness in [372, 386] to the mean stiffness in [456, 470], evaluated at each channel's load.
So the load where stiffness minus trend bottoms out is 407.0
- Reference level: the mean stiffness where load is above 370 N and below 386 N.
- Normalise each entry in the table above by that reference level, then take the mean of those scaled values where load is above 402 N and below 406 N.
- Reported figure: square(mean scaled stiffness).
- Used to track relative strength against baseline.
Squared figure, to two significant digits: 0.94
